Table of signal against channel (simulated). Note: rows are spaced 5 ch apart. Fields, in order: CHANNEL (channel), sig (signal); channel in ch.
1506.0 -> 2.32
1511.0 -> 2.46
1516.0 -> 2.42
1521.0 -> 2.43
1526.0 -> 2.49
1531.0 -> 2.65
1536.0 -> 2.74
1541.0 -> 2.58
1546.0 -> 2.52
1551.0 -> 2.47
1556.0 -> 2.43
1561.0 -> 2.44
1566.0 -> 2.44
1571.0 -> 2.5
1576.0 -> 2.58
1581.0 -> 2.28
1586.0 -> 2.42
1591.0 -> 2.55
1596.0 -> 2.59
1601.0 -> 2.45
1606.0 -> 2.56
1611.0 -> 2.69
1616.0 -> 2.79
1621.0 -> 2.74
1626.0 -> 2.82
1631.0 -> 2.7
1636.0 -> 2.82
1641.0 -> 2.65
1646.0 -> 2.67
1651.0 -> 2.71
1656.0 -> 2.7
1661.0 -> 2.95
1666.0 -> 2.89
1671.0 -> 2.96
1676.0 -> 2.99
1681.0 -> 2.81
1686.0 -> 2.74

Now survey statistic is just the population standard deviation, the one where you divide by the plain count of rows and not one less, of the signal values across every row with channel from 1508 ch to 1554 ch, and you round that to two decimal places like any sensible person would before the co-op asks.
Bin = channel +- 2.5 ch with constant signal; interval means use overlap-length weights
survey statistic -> 0.10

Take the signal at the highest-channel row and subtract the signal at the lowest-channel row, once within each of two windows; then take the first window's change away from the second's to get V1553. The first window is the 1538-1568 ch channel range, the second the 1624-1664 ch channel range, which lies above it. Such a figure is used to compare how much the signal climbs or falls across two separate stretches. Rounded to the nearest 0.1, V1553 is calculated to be 0.3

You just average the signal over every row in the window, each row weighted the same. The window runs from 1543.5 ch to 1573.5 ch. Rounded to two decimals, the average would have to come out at 2.47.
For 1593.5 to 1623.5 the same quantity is 2.64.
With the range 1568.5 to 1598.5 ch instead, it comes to 2.49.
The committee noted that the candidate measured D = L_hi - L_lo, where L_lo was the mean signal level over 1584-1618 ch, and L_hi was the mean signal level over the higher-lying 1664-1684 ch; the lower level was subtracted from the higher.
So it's 0.33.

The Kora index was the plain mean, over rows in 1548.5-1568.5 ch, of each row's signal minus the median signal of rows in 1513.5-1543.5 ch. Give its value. -0.1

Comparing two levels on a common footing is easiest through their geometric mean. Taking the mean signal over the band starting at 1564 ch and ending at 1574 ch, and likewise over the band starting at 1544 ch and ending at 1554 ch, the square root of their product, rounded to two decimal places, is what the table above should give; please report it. 2.48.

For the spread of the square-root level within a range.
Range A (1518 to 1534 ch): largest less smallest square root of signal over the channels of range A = 0.069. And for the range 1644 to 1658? 0.012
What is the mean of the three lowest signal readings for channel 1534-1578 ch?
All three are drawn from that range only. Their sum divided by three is 2.44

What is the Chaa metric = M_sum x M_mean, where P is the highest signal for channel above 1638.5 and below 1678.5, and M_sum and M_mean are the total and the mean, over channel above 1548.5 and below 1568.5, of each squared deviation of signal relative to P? 0.35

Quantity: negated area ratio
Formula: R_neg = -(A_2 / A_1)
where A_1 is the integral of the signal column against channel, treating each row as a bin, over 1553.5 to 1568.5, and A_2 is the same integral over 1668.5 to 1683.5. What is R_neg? -1.20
